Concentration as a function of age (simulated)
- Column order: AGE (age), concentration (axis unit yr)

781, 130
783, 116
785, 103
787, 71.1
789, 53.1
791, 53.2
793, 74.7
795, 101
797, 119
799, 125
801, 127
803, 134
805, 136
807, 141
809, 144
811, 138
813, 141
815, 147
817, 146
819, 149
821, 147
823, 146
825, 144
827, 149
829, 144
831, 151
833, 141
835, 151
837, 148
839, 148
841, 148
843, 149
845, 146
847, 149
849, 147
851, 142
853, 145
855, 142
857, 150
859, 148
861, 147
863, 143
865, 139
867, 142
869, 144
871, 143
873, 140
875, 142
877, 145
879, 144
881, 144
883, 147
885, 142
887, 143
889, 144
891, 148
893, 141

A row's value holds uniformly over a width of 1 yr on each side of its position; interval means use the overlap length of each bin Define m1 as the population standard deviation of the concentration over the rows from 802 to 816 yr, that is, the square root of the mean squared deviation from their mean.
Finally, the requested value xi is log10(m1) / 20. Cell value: 0.031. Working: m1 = 4.2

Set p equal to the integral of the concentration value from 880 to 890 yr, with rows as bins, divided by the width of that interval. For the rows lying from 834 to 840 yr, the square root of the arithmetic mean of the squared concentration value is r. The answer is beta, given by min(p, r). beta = 144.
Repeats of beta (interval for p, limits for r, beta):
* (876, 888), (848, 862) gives 144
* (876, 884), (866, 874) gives 142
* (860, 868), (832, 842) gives 143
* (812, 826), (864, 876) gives 142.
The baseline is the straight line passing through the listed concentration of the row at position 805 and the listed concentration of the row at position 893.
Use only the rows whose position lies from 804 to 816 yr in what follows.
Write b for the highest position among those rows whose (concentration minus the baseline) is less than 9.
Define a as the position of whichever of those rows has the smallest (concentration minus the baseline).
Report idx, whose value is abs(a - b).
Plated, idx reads 8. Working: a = 805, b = 813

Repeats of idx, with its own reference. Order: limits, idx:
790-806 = 14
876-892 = 6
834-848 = 0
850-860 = 4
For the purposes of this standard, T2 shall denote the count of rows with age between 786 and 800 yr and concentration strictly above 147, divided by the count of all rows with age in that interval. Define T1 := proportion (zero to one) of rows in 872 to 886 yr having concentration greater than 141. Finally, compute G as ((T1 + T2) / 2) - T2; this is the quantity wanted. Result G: 0.43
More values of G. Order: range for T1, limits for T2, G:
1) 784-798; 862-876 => 0.00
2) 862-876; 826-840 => 0.00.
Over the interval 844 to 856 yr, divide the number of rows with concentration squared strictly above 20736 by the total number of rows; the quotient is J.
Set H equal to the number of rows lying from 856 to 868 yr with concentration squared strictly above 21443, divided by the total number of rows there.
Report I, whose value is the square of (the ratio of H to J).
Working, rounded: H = 0.5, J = 0.7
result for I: 0.56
